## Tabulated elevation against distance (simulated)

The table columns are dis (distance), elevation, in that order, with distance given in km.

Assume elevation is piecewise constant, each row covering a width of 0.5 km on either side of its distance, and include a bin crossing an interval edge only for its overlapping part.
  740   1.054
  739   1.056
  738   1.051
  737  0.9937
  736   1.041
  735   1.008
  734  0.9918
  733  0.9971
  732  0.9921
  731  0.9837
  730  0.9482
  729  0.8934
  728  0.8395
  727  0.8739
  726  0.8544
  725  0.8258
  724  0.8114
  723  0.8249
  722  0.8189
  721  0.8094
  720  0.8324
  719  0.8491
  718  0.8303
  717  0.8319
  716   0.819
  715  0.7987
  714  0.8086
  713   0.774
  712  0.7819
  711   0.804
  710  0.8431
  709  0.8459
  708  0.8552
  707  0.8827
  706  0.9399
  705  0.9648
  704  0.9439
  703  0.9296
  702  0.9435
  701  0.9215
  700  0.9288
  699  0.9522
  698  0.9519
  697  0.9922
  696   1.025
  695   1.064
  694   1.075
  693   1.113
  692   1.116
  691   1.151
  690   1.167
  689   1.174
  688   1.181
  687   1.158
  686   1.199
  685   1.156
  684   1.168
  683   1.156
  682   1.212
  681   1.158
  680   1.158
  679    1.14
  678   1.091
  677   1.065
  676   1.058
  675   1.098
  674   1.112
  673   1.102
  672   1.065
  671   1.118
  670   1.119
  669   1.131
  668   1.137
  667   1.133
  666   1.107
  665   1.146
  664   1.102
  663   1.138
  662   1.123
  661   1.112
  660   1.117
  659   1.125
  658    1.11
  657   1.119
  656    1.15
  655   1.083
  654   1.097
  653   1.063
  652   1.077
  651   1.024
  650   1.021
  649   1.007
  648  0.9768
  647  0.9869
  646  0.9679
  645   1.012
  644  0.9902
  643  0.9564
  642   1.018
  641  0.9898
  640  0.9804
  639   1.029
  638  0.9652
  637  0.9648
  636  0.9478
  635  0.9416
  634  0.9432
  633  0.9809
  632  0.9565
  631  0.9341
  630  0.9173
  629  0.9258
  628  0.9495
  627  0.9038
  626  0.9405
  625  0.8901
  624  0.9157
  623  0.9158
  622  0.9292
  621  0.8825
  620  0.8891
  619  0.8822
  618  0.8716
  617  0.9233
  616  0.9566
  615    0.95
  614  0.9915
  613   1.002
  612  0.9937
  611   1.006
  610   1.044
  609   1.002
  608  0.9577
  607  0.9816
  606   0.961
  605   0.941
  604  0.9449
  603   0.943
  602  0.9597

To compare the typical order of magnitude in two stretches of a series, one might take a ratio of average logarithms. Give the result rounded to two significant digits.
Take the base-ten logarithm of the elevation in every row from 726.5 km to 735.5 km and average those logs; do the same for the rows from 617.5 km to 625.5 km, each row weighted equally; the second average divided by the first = 1.9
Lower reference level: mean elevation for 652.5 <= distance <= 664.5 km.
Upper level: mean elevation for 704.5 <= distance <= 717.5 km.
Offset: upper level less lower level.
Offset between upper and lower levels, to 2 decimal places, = -0.27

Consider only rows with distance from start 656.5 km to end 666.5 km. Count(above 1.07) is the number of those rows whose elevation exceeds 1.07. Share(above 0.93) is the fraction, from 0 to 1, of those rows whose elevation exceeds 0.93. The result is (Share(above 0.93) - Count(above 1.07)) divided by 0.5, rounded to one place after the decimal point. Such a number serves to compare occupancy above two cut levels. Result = -18.0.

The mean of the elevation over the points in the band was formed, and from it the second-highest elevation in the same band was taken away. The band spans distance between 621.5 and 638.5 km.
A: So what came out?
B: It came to -0.029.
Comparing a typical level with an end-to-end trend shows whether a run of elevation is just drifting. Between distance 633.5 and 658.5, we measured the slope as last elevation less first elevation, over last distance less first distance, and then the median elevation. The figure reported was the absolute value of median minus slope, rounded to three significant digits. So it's 1.00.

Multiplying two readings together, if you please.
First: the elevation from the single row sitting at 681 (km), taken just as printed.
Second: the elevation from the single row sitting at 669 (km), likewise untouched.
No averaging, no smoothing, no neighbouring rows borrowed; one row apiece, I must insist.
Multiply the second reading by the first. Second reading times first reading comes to 1.31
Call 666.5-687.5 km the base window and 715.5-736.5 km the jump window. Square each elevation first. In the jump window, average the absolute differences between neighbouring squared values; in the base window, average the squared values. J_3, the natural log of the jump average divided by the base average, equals -3.6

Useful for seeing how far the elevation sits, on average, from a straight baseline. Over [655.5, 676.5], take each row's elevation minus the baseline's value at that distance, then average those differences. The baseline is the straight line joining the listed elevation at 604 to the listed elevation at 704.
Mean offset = 0.17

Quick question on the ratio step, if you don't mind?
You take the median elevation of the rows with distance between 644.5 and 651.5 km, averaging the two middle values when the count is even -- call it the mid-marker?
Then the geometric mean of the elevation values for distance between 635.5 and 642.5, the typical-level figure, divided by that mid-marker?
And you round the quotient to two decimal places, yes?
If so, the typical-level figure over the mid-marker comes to 0.98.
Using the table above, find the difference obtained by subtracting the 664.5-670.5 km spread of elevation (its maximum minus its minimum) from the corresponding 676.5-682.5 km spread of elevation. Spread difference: 0.11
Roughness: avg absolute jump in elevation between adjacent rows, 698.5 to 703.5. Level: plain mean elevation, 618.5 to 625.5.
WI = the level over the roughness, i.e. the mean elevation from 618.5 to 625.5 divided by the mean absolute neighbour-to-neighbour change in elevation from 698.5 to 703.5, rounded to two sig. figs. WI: 54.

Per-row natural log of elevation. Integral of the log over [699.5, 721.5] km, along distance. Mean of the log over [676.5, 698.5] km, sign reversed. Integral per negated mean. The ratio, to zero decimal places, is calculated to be 30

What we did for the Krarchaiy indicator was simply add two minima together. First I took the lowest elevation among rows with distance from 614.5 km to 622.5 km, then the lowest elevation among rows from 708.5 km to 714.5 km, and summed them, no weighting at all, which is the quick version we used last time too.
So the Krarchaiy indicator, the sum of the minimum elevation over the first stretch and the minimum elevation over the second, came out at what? 1.6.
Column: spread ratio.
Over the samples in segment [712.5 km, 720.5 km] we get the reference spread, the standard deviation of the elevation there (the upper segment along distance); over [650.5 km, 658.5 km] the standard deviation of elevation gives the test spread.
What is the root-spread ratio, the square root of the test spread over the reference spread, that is 1.27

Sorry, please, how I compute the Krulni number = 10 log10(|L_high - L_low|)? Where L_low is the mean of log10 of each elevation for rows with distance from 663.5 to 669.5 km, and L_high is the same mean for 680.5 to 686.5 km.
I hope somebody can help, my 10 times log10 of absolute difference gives -17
